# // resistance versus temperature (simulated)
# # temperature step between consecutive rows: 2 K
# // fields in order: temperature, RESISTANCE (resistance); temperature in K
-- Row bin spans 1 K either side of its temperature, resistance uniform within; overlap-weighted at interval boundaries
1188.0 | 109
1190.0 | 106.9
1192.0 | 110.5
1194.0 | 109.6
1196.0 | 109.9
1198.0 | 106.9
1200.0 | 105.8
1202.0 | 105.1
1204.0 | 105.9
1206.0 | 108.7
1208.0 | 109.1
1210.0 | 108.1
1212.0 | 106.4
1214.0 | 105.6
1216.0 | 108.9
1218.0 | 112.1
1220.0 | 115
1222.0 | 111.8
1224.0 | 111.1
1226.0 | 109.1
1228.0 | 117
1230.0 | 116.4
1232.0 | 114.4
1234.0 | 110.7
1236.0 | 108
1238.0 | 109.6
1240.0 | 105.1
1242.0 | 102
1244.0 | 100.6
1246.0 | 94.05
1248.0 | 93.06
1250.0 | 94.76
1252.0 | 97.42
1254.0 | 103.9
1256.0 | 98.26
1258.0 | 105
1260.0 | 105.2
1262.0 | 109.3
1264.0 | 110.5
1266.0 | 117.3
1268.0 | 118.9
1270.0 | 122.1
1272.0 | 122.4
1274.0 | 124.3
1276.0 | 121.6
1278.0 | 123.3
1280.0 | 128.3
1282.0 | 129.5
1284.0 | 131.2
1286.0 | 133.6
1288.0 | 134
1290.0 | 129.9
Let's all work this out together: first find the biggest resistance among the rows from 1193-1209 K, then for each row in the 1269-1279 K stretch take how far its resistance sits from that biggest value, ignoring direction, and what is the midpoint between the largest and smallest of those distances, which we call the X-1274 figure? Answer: 13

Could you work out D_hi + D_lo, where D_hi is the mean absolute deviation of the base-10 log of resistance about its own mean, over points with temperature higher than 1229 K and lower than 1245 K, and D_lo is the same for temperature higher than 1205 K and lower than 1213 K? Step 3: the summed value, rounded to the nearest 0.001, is 0.021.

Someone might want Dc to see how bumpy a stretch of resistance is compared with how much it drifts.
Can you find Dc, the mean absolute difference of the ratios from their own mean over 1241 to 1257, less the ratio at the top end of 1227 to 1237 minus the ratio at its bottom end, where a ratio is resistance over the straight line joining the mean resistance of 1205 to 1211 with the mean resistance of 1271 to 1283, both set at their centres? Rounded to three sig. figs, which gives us 0.124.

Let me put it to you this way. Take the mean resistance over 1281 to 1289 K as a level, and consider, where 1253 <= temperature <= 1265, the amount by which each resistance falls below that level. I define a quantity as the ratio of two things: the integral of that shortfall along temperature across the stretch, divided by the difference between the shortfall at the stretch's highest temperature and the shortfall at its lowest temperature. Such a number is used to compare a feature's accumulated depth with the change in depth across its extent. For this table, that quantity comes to -49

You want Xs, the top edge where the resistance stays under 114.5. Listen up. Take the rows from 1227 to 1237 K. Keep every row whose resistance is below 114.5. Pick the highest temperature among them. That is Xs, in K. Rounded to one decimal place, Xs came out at 1236.0 K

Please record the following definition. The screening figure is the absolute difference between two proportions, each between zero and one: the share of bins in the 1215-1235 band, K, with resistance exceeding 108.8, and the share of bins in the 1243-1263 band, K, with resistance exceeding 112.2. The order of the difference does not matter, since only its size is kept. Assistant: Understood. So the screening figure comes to 1.0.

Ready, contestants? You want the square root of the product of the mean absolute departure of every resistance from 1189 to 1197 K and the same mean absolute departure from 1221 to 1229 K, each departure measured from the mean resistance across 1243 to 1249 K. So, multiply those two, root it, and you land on 15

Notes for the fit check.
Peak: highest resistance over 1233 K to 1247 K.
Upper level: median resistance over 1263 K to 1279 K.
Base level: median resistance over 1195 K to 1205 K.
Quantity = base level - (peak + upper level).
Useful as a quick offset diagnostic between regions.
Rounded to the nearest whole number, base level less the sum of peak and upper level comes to -127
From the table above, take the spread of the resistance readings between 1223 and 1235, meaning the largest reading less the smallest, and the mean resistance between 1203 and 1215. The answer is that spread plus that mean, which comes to 115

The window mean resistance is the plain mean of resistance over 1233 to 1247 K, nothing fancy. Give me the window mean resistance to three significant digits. 104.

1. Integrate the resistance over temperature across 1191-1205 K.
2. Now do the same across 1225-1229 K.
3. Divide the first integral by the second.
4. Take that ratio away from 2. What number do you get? -1.3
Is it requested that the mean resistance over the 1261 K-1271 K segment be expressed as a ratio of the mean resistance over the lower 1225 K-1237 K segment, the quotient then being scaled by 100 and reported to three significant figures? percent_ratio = 103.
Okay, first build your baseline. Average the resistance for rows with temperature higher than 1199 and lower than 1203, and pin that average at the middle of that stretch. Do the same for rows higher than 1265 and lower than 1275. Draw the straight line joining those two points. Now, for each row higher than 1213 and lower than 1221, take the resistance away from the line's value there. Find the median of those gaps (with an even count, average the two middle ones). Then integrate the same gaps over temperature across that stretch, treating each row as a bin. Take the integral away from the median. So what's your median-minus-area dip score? 9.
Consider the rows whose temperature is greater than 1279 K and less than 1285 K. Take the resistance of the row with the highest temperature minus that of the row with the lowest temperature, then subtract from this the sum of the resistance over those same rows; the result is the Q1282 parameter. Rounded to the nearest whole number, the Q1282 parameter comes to -386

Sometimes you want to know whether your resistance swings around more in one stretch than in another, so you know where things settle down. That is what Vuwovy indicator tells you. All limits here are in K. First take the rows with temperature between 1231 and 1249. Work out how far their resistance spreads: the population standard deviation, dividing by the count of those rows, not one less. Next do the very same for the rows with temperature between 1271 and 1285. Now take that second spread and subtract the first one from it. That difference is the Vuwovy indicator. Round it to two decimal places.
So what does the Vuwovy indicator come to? -3.44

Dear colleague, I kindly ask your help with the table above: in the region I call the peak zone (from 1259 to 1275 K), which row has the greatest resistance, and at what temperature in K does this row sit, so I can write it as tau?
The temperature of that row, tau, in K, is 1274.0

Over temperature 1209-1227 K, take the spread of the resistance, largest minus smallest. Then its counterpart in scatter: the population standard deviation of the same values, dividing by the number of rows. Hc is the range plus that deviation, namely 12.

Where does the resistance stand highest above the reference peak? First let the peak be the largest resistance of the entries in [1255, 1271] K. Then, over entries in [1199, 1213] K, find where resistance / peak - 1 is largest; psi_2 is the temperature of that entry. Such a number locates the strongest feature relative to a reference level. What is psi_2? 1208.0 K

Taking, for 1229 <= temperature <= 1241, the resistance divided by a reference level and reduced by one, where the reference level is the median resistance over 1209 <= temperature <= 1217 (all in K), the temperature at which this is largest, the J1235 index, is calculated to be 1230.0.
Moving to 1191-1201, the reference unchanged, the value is 1192.0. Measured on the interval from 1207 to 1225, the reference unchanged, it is 1220.0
